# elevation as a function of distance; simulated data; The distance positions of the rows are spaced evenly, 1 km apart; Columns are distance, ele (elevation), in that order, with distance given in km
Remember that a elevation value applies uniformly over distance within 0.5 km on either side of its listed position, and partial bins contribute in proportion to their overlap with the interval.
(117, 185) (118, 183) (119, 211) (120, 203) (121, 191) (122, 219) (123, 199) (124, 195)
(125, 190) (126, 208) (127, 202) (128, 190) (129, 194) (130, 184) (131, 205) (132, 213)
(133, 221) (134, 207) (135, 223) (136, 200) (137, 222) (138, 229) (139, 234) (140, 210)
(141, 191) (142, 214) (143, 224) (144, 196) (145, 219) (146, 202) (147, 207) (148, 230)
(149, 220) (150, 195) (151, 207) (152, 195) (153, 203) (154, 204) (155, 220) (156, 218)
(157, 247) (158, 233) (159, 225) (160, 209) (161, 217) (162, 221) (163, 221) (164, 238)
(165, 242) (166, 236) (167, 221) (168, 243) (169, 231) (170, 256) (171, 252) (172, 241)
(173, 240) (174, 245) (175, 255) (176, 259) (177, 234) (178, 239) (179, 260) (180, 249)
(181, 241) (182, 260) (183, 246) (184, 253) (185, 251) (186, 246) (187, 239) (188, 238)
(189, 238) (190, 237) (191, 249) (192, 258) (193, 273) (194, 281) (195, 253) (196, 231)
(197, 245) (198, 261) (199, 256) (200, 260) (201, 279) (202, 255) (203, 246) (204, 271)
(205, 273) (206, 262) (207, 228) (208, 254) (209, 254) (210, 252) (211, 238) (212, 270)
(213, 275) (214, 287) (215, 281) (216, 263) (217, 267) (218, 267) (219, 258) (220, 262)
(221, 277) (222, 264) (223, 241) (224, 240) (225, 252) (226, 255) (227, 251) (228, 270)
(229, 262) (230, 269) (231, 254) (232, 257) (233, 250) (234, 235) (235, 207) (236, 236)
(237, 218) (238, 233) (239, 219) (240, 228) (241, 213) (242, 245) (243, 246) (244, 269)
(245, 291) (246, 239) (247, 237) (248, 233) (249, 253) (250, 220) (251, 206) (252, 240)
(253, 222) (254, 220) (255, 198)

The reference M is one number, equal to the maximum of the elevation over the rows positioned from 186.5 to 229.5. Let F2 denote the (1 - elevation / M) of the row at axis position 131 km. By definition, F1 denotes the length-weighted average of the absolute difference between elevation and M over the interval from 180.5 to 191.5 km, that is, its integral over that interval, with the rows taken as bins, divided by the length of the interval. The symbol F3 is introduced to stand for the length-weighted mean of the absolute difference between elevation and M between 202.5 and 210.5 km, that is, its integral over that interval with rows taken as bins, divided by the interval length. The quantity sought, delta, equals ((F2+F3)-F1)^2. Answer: 89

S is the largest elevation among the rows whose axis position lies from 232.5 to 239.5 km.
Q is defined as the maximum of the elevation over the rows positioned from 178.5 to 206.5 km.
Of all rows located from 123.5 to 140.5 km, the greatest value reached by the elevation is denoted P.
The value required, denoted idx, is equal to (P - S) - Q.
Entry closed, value -297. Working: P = 234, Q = 281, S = 250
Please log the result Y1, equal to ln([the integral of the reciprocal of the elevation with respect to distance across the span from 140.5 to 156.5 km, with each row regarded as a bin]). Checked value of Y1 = -2.57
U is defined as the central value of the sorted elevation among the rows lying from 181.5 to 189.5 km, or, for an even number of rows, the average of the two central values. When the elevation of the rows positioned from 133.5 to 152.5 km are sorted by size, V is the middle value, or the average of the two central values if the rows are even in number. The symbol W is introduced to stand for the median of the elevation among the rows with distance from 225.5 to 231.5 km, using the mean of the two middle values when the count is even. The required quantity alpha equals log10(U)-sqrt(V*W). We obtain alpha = -231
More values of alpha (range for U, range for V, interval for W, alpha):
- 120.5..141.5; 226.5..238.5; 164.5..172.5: -244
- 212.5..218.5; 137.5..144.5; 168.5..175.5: -227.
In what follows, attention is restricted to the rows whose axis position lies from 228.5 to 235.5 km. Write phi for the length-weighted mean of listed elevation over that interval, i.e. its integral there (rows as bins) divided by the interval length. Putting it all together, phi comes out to 248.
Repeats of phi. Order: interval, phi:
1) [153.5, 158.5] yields 224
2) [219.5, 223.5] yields 261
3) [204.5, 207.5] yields 254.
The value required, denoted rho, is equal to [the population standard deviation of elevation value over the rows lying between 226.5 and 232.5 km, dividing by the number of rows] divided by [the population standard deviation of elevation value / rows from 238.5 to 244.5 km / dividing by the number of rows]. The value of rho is 0.38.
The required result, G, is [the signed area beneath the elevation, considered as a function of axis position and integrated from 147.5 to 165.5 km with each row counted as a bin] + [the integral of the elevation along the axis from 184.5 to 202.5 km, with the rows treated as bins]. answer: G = 8495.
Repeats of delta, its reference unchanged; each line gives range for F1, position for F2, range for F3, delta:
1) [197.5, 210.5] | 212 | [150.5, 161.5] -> 1734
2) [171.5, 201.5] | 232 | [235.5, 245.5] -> 136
